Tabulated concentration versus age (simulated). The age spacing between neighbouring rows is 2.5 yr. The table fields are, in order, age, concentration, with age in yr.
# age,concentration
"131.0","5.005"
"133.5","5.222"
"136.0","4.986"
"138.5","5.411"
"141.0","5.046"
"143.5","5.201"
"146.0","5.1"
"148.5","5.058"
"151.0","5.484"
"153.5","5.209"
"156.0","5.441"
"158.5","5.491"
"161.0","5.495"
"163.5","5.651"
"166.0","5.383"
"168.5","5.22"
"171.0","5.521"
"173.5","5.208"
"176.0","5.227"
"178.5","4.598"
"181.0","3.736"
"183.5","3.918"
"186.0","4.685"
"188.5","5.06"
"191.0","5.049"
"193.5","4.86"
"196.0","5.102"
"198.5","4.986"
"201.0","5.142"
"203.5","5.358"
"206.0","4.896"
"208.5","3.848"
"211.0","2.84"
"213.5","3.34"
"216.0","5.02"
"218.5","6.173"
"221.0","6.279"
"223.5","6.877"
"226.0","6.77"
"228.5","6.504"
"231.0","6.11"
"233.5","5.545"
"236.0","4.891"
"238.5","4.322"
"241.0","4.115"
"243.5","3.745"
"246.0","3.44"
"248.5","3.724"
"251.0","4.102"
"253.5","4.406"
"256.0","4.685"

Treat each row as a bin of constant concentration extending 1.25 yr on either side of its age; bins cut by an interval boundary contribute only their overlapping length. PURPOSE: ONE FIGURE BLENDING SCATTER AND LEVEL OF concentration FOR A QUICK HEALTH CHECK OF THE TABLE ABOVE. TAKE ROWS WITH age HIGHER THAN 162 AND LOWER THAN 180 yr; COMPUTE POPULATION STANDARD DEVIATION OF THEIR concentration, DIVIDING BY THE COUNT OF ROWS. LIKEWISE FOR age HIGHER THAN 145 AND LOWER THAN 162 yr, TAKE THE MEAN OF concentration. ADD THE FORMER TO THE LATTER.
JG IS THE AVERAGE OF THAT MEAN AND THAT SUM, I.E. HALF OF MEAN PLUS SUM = 5.5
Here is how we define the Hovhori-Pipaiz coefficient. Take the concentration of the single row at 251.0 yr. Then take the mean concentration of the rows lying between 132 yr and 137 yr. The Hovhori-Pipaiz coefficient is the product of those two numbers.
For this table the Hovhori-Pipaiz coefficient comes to 20.9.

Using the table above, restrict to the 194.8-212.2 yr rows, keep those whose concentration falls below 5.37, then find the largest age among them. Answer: 211.0 yr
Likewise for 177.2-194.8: 193.5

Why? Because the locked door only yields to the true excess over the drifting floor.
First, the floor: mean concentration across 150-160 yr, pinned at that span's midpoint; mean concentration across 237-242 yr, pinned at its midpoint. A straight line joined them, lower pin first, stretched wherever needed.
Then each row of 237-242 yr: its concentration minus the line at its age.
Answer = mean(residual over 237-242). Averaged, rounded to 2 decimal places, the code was 0.00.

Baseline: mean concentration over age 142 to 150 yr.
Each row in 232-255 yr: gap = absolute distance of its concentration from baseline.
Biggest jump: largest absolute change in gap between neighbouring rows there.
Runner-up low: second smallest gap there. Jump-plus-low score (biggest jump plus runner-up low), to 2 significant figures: 0.99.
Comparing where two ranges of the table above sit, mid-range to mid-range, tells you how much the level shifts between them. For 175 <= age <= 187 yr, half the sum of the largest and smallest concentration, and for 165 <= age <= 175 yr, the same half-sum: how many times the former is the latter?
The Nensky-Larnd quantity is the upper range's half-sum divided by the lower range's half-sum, 0.84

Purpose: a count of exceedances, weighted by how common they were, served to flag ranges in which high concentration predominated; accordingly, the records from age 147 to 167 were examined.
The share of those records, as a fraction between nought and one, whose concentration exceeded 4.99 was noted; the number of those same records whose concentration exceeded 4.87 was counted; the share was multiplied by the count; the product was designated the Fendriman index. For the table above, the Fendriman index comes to 8.0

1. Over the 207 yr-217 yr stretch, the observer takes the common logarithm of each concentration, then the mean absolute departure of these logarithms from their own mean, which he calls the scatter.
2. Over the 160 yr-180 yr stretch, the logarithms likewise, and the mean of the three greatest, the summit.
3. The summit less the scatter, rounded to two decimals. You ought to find 0.67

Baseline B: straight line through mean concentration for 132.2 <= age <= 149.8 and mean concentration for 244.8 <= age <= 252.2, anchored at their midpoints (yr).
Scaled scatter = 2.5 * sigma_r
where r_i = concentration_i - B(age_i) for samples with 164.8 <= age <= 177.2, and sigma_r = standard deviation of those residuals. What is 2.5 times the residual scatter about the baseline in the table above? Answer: 0.3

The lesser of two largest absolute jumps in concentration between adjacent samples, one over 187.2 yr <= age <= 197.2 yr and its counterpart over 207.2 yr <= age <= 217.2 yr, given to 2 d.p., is 0.24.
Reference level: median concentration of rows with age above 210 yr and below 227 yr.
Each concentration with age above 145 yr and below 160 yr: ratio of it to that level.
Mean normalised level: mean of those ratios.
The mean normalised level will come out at 0.86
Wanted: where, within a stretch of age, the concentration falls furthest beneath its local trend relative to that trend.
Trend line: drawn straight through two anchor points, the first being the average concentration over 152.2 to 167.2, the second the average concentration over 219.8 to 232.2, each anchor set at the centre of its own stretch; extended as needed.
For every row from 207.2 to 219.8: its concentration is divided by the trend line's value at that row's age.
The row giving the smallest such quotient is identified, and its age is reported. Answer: 211.0 yr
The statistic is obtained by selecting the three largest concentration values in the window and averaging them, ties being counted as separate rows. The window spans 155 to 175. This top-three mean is 5.56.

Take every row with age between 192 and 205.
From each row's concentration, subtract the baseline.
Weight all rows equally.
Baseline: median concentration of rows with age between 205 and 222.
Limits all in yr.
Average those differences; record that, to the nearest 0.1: 0.2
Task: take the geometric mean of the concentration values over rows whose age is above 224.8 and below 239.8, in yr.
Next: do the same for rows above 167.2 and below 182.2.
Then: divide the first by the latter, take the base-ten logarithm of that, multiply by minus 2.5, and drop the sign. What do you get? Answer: 0.15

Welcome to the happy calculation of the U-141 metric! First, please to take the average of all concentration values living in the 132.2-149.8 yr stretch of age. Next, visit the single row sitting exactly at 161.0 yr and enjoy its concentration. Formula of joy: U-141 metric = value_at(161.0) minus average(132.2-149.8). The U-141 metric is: 0.35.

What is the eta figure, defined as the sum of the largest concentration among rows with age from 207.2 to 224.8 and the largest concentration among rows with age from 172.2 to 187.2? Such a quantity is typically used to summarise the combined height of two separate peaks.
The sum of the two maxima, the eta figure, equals 12.1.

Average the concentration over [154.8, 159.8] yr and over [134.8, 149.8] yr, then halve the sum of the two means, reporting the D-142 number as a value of 5.3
